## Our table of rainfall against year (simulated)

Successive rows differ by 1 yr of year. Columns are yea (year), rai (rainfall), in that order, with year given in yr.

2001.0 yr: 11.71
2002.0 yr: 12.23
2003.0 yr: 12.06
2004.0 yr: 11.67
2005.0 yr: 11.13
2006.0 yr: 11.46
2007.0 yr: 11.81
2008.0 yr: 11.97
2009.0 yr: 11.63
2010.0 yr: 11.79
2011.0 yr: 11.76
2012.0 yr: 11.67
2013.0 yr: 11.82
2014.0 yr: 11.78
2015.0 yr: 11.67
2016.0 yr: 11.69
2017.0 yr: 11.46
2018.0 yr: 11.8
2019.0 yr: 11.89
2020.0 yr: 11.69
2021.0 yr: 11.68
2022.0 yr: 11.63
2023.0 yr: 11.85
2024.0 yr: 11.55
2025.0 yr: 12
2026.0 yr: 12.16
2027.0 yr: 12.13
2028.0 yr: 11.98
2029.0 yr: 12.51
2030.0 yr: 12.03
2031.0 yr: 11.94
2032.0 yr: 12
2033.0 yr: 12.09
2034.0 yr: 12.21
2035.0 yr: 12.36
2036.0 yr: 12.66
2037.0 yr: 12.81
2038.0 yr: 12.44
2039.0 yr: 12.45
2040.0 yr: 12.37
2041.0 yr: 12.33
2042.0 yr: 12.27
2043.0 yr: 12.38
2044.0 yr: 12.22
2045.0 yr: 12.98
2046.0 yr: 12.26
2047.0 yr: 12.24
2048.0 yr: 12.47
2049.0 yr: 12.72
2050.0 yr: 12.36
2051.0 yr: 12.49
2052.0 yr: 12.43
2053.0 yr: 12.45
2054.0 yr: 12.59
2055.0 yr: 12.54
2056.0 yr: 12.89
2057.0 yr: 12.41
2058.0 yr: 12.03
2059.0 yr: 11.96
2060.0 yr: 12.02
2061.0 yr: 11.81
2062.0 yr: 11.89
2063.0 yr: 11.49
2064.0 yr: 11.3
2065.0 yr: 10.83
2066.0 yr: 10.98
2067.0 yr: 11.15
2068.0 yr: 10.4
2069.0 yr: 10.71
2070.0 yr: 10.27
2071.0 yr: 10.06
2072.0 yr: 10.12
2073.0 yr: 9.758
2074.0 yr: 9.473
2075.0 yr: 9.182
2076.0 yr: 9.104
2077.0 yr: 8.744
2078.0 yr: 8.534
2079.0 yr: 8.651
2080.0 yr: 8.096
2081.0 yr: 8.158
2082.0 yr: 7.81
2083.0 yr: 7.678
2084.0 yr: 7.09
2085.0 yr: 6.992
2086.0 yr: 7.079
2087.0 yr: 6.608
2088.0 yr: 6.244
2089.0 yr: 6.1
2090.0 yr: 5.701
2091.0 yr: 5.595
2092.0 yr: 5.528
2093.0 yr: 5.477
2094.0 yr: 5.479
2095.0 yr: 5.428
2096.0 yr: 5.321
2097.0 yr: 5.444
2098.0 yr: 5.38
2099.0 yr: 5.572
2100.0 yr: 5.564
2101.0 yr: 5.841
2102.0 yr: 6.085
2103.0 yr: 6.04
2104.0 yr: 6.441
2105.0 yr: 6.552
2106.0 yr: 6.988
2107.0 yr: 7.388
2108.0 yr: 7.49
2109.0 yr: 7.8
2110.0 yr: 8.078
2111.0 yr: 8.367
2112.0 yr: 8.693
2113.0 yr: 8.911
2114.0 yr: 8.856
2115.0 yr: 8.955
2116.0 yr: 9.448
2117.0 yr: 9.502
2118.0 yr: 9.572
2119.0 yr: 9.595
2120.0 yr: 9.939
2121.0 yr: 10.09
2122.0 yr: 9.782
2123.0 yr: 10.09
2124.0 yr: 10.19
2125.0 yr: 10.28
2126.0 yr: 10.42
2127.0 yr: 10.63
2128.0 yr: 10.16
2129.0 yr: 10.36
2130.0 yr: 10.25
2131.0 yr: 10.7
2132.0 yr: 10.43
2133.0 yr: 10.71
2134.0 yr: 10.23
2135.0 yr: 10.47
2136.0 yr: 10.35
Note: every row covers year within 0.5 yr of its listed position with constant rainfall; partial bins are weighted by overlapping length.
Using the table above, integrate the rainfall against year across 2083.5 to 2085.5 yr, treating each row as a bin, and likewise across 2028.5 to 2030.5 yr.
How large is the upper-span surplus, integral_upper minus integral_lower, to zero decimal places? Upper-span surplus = -10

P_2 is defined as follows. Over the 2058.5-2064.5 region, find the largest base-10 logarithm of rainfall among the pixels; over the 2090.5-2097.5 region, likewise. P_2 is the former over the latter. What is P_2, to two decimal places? 1.44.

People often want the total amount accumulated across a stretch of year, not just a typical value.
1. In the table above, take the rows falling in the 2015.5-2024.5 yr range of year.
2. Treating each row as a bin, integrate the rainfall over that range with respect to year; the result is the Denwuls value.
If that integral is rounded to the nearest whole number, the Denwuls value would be 105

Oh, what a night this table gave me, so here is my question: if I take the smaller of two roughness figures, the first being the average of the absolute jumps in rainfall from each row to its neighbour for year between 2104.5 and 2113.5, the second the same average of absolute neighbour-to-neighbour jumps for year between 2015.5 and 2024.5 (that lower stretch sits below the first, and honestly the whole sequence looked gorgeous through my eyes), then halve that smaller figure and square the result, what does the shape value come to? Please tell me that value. 0.0081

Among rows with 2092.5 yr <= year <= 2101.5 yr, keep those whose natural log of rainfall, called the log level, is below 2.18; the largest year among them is 2101.0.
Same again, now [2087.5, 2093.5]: 2093.0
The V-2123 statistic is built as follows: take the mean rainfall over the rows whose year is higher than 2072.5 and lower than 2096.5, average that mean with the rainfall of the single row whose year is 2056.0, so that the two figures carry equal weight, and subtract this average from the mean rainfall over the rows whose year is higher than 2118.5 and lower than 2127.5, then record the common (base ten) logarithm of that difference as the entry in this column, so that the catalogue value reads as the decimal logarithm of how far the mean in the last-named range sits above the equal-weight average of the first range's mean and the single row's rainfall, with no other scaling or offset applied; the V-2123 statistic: -1.3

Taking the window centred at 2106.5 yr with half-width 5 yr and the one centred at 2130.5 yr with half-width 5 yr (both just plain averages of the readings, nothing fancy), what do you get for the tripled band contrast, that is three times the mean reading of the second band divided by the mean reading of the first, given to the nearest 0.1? 4.4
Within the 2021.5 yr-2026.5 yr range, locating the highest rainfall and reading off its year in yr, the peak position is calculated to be 2026.0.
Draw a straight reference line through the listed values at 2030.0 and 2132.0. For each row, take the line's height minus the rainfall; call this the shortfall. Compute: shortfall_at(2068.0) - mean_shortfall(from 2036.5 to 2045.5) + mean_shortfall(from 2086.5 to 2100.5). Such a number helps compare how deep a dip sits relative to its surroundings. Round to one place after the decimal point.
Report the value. 7.0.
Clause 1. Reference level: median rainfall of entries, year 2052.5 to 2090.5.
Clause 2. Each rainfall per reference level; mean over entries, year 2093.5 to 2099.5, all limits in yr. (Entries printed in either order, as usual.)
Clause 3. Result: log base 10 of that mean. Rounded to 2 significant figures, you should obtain -0.27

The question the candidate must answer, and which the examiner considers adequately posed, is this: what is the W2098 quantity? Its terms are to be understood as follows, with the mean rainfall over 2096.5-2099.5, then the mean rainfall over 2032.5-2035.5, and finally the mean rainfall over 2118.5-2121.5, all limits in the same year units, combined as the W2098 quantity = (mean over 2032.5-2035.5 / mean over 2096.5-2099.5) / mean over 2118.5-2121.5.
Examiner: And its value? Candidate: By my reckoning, 0.23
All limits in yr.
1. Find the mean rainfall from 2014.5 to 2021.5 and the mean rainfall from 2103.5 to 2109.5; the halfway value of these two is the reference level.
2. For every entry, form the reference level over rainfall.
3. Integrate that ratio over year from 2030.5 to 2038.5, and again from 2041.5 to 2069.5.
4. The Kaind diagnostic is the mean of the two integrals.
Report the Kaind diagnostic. 14.1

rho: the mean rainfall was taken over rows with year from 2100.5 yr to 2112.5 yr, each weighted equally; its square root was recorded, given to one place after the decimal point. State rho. 2.7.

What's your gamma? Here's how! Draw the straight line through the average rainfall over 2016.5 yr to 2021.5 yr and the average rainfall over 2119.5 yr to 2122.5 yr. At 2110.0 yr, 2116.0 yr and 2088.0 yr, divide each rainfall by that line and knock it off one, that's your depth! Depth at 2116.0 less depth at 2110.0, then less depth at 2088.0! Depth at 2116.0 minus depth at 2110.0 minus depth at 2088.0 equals -0.6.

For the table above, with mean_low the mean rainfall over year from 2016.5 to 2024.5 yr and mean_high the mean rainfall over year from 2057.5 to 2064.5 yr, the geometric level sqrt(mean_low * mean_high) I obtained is 12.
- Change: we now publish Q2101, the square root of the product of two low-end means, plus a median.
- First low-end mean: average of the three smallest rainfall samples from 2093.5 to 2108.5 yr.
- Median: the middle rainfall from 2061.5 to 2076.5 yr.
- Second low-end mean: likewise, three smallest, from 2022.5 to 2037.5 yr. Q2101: 18.4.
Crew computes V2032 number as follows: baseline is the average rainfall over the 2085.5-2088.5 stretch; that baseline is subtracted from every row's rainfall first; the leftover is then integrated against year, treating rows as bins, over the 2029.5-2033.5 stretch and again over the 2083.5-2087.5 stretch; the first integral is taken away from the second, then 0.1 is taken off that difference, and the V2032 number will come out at -20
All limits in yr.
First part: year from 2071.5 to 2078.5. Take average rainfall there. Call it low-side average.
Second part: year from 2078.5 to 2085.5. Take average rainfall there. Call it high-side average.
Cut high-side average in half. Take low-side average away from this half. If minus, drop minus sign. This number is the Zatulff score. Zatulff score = 5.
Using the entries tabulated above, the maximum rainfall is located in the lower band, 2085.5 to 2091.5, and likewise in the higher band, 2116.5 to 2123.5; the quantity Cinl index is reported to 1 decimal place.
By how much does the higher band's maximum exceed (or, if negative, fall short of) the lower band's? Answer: 3.0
